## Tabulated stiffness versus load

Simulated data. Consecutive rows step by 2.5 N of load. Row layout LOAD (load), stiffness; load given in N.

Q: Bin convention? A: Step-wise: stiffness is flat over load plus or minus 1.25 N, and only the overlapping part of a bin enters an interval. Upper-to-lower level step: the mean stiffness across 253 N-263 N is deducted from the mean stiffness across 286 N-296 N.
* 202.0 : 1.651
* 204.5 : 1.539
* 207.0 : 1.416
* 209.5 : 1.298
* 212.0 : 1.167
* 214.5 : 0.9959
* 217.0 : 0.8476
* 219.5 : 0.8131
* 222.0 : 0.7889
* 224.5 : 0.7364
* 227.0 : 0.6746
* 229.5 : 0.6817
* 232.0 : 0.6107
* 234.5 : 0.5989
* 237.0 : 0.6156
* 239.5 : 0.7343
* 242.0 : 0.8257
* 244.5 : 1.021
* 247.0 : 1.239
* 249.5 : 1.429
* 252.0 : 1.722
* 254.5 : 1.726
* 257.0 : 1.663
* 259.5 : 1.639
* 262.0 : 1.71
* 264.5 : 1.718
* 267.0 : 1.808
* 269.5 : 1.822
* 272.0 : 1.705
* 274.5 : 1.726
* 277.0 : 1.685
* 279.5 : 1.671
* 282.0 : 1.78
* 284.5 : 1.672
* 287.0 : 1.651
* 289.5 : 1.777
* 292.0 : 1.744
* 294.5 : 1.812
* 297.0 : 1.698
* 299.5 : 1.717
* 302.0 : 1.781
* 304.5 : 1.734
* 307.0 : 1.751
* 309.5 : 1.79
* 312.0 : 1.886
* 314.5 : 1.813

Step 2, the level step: 0.06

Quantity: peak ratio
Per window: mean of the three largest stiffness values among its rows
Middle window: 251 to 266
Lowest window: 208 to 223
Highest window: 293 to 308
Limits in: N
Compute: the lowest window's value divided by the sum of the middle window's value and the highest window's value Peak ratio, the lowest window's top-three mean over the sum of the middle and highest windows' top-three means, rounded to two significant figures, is 0.33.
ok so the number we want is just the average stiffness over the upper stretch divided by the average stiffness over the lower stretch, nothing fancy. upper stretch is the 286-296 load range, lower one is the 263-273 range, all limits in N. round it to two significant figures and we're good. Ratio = 0.99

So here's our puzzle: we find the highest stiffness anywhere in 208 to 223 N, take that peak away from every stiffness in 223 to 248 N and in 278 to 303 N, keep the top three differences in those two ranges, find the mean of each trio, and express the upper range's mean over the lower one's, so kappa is -1.8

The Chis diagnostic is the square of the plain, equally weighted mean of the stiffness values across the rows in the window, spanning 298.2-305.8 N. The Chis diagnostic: 3.04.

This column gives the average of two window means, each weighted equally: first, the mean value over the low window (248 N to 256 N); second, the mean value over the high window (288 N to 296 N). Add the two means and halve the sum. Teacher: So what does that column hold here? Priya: 1.7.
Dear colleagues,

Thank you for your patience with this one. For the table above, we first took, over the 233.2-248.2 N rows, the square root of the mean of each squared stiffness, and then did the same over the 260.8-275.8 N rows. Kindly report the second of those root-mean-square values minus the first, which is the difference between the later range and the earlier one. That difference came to 0.88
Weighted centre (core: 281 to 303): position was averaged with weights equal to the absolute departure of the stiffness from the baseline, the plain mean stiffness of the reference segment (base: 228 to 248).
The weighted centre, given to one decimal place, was 292.1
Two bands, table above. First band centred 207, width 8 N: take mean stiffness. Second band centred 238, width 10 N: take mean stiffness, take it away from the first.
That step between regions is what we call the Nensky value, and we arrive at 0.7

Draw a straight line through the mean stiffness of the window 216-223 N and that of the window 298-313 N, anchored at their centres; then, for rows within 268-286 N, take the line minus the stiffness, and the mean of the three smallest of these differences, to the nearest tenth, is -0.4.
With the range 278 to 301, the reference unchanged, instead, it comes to -0.2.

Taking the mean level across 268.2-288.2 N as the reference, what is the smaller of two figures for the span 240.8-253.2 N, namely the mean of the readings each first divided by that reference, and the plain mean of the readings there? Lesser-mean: 0.73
